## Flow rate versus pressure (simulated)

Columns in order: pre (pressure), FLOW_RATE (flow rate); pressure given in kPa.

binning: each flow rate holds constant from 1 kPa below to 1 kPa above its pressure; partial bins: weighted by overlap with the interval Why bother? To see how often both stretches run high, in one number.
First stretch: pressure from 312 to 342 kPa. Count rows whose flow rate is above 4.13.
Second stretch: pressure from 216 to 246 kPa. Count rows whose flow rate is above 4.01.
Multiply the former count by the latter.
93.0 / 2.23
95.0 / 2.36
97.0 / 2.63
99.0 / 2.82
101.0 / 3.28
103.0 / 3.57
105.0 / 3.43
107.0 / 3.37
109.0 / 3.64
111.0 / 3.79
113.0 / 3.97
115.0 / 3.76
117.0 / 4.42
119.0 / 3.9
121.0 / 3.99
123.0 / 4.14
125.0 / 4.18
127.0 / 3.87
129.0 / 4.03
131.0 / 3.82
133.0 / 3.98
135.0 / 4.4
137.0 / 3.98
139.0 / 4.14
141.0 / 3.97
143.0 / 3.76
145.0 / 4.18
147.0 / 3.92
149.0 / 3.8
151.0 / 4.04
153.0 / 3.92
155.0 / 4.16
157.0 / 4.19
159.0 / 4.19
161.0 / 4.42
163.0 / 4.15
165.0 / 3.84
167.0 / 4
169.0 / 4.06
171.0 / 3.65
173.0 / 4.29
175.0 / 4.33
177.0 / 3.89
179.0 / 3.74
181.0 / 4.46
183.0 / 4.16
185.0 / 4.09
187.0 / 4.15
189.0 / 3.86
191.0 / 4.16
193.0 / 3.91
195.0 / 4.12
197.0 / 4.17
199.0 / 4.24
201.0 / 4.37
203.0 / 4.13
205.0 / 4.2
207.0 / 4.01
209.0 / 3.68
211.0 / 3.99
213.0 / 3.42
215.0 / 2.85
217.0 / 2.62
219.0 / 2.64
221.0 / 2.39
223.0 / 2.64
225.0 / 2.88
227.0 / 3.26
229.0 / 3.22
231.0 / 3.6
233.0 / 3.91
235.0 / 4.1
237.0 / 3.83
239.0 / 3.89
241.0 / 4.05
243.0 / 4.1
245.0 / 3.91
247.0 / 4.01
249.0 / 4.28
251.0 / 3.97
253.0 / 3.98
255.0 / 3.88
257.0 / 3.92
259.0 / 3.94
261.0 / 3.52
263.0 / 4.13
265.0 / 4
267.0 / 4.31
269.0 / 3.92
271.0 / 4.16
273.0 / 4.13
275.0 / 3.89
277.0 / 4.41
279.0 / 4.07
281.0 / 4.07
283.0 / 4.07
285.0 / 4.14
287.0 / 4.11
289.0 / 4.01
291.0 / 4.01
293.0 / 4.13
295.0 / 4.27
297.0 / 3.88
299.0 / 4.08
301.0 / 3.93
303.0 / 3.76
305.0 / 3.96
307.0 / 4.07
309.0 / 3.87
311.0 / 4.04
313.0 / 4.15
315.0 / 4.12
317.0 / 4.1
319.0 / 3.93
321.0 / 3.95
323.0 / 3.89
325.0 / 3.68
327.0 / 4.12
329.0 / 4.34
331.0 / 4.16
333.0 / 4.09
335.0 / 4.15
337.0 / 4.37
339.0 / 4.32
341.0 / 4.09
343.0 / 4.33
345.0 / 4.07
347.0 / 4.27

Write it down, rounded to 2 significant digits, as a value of 18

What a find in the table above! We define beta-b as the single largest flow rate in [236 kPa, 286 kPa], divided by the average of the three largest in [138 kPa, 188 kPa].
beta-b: 1.00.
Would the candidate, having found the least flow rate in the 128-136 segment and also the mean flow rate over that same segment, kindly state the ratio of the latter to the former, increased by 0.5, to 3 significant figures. 1.56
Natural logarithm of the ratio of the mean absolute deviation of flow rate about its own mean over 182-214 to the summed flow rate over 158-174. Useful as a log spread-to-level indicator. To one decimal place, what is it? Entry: -5.2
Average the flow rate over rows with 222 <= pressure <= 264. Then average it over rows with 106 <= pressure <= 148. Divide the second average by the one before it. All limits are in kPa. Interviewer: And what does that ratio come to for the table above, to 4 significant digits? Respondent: 1.053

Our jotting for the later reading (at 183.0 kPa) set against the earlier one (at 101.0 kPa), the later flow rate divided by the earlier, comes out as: 1.27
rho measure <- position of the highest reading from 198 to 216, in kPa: 201.0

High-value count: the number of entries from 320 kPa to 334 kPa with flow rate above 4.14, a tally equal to 2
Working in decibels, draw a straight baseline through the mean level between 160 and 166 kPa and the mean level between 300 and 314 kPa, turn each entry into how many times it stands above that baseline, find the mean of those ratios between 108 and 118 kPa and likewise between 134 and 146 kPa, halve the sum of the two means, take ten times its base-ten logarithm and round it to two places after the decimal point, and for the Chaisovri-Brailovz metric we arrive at -0.20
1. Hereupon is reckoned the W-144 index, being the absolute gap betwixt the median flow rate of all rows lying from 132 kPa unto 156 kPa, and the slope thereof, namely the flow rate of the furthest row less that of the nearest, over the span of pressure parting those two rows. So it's 3.972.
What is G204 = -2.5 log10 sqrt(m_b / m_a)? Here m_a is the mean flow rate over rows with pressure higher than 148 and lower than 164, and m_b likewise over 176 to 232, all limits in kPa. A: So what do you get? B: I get 0.061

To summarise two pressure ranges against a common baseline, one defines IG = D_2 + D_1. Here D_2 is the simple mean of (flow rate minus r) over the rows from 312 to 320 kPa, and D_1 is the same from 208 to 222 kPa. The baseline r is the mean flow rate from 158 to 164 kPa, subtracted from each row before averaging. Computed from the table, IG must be -1.35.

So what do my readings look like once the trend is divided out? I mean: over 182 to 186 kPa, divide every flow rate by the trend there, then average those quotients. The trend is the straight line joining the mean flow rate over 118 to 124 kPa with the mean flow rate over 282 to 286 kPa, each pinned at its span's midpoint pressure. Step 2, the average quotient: 1.02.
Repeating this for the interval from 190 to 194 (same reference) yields 1.00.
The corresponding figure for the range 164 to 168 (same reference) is 0.97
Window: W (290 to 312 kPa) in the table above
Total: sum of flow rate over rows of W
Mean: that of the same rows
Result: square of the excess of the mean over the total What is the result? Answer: 1600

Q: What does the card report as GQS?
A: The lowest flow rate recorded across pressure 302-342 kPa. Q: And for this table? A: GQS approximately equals 3.68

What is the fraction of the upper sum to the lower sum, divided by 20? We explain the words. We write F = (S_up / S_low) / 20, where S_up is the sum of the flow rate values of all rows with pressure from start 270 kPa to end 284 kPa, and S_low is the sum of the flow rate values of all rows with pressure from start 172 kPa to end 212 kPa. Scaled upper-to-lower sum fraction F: 0.018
